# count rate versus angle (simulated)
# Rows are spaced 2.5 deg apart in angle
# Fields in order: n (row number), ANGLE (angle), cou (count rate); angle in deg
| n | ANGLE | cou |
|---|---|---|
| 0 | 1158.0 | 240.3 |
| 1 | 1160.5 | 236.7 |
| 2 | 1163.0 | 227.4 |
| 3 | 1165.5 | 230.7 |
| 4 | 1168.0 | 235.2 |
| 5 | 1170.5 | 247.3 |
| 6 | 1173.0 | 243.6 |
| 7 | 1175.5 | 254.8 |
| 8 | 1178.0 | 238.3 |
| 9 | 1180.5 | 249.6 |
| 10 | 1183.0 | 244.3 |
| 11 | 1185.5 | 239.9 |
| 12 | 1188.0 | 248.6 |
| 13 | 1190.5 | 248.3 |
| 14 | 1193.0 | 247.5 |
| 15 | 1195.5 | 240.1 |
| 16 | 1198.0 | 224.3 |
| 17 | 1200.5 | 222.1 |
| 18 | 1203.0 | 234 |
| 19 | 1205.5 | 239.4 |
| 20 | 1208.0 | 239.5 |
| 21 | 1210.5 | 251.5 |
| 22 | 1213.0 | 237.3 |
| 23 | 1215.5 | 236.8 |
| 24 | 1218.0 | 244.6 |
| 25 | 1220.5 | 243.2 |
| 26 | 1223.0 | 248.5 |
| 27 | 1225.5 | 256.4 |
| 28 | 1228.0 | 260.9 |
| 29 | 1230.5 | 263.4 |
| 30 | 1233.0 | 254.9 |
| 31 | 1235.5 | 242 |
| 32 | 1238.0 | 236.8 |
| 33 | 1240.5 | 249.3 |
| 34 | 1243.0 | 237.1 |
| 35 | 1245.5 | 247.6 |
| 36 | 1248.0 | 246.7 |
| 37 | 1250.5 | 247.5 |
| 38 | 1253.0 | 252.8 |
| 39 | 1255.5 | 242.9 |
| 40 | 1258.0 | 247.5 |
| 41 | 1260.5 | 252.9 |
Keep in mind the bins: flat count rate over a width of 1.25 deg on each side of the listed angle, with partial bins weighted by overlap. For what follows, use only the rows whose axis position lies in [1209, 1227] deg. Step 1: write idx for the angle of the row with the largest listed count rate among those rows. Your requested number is 1225.5 deg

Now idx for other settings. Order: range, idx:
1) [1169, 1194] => 1175.5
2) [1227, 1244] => 1230.5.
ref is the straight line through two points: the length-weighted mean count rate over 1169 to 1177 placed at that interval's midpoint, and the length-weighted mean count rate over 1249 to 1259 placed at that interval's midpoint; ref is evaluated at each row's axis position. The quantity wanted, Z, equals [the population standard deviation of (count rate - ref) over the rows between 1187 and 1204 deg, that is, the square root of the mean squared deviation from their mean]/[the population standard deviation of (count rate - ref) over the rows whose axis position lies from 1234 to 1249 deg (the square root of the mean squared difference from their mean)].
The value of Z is 2.1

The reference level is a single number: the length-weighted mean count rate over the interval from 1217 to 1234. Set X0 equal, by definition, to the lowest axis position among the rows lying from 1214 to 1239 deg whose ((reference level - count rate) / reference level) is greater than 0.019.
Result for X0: 1215.5 deg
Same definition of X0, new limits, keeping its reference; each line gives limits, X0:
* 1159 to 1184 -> 1160.5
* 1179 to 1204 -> 1183.0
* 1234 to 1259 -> 1235.5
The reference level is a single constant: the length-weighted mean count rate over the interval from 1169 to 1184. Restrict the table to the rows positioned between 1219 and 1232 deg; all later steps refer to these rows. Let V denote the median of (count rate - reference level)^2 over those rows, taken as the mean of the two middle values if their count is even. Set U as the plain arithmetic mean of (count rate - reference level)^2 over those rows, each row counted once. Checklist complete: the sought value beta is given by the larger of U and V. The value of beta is 127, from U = 127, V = 105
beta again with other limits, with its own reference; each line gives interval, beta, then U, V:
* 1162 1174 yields 144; 144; 120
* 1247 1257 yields 14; 14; 6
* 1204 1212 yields 44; 40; 44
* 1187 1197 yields 12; 12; 5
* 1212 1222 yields 44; 44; 44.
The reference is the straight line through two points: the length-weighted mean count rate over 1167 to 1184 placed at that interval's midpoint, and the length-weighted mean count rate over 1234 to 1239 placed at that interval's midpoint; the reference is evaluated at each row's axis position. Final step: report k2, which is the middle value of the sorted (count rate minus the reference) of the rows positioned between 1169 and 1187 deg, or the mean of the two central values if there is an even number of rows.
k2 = 0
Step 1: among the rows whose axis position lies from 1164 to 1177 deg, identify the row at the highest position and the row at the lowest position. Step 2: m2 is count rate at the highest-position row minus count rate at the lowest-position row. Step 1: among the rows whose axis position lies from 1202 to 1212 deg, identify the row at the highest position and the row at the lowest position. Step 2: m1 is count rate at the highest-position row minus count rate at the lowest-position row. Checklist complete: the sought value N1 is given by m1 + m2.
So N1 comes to 42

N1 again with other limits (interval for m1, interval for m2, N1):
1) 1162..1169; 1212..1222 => 14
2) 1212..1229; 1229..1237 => 2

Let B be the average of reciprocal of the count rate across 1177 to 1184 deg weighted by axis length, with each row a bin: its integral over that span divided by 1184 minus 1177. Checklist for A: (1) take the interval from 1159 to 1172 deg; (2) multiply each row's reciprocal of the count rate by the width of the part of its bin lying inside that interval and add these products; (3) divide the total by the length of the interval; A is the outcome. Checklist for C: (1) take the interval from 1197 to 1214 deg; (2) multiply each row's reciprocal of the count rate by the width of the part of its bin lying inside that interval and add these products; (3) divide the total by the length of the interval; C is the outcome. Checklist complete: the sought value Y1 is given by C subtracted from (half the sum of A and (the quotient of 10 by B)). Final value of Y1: 1221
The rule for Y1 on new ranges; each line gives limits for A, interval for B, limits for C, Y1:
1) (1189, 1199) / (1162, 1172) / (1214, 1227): 1177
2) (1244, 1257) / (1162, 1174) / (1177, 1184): 1183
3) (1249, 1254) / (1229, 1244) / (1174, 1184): 1236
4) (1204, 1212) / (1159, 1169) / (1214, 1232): 1163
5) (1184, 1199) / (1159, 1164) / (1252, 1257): 1163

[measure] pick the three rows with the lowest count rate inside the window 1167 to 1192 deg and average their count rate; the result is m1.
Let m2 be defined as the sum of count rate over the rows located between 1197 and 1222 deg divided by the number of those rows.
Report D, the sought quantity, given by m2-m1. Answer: -0.5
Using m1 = 238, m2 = 237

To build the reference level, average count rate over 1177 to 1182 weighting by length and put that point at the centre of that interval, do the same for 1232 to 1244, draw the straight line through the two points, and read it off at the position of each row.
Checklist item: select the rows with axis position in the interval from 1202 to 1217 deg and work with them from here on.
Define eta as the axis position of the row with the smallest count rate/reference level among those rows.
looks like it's 1203.0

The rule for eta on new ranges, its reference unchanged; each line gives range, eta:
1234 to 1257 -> 1238.0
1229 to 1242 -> 1238.0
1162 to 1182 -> 1163.0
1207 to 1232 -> 1215.5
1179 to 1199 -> 1198.0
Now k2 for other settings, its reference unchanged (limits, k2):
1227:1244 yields 9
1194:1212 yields -3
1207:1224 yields 2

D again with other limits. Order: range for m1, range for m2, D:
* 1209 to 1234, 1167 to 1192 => 5.9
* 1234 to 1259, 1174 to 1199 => 4.9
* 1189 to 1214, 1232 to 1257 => 19.0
